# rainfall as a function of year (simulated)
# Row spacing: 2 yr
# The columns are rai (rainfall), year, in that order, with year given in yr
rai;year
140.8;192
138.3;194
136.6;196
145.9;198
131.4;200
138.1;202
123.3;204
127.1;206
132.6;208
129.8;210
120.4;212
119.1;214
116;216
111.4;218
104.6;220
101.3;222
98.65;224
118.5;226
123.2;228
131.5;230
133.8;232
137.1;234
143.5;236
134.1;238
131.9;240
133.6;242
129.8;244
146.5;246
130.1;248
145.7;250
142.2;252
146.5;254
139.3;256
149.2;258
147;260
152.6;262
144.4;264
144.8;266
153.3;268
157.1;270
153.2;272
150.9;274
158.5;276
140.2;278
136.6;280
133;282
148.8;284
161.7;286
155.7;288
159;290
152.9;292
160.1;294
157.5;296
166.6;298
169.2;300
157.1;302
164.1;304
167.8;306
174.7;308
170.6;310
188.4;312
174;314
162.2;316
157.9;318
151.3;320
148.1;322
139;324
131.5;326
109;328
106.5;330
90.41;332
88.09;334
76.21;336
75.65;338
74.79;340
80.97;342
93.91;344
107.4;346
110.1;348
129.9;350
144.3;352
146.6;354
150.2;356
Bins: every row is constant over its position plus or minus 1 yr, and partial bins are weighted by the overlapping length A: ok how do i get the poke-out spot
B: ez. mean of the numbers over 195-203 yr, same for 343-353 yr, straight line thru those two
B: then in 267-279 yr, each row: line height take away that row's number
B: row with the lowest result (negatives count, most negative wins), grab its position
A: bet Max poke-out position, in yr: 276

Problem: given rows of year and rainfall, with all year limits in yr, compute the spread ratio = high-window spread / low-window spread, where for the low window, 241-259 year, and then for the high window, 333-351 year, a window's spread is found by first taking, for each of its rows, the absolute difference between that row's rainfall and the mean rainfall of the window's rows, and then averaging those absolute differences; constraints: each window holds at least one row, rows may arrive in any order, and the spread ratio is 2.4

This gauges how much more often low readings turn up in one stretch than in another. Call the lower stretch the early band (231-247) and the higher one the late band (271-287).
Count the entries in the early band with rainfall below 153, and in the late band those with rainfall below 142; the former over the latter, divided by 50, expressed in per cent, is 5.3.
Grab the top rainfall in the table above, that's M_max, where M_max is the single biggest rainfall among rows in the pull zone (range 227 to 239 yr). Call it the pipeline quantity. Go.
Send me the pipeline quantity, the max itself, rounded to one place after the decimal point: 143.5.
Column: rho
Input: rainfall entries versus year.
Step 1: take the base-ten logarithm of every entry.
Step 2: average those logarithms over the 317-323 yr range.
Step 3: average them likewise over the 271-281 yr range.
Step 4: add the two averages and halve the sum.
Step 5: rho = 2.18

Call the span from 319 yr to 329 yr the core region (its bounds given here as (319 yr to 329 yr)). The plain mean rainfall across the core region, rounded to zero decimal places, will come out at 136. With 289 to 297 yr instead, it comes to 157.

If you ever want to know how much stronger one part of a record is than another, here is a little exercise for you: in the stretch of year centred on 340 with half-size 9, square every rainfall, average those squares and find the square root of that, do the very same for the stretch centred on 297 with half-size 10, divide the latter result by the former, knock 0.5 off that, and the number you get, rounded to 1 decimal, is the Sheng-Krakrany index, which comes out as 1.3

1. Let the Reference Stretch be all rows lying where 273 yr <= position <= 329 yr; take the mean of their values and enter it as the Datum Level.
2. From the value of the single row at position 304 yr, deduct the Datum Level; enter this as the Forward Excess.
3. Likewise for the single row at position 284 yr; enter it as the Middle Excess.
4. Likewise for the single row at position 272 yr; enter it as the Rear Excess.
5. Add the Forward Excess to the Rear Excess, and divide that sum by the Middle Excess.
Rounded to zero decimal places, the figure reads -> -1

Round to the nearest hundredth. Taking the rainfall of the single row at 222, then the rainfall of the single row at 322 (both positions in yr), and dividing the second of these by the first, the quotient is 1.46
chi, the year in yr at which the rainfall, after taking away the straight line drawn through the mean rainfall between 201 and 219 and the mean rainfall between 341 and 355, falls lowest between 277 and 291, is 282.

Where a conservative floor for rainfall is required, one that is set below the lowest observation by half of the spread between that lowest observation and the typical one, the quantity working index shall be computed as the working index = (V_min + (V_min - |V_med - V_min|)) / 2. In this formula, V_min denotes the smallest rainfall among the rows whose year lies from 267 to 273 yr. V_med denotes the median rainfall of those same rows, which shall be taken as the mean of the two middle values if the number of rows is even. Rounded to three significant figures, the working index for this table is 153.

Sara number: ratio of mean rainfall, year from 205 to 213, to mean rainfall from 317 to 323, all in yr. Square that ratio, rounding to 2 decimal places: 0.70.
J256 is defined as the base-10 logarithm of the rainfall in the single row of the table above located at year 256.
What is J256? 2.14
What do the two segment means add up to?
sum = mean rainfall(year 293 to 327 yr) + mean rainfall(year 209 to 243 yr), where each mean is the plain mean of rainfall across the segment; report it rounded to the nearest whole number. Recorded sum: 284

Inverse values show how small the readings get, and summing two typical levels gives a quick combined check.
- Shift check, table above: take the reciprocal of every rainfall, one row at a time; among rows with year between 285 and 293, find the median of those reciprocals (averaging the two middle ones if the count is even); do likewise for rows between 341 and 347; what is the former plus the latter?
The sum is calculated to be 0.0170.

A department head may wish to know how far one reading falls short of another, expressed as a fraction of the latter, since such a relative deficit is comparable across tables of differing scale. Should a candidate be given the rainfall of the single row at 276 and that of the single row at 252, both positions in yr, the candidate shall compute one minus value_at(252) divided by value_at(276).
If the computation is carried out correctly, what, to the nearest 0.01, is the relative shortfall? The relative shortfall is 0.10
